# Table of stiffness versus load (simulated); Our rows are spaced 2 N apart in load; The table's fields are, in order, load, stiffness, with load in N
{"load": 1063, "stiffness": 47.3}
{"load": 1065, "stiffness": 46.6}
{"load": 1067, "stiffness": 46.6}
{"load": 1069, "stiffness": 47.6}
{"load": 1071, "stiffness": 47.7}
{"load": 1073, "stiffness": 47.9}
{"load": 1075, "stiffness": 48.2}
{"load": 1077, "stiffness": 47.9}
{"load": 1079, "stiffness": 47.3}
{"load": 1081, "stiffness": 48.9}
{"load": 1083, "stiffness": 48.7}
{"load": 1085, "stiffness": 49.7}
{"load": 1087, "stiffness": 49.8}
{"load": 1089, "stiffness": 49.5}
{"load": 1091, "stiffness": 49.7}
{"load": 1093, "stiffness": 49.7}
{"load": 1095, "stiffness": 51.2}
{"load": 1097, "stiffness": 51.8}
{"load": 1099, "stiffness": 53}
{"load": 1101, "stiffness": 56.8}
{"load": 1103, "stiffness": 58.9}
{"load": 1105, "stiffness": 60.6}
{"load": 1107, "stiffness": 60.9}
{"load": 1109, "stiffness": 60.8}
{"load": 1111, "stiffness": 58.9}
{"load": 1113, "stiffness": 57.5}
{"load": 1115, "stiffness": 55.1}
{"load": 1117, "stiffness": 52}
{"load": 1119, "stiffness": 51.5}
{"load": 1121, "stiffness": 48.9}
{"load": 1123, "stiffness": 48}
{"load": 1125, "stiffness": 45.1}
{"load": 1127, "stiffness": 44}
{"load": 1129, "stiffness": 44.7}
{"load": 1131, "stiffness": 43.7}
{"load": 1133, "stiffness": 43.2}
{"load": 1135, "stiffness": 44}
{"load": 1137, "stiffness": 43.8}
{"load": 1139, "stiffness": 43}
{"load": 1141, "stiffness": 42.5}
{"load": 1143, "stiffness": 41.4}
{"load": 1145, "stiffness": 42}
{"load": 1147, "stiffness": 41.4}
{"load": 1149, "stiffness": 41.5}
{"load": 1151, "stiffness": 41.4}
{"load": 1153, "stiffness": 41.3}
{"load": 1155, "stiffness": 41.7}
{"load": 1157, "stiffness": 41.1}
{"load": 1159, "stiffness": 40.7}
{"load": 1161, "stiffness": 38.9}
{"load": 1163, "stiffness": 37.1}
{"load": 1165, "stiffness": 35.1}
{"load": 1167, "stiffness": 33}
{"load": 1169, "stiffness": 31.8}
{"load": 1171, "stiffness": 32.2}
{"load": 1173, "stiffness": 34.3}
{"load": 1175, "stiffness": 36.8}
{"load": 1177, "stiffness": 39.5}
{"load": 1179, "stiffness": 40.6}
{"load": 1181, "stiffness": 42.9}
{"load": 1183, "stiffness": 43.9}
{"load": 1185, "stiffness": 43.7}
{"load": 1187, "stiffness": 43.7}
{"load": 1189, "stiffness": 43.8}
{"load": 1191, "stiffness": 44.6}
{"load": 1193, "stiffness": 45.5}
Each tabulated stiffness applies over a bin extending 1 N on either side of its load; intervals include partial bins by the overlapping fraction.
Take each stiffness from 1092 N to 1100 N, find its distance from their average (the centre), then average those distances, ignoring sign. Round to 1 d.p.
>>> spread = 1.0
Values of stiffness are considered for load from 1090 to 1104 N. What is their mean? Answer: 53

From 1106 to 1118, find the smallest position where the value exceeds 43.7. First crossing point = 1107 N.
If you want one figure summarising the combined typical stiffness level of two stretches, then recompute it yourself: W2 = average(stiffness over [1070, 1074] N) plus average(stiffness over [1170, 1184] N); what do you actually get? 86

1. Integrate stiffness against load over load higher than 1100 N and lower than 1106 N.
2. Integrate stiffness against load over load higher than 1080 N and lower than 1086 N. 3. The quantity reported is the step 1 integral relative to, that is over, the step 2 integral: 1.20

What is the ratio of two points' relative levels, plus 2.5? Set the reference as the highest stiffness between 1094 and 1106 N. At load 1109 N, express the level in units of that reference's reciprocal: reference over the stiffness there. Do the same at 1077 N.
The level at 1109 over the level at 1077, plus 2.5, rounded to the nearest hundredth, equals 3.29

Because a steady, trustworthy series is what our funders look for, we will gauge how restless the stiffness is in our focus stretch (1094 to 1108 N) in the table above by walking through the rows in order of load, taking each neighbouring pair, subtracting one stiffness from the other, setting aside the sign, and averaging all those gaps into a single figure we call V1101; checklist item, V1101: 1.62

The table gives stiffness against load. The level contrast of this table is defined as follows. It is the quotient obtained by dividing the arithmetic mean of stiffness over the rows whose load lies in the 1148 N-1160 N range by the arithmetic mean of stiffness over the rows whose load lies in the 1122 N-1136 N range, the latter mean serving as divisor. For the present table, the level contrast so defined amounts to 0.92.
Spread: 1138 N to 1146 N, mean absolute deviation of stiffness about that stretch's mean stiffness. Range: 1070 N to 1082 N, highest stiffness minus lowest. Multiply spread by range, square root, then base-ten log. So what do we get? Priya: 0.0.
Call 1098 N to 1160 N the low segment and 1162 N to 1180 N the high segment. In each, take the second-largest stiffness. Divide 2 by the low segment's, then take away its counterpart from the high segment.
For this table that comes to -39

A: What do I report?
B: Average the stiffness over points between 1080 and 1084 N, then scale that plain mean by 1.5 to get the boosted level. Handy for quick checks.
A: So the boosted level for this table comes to 73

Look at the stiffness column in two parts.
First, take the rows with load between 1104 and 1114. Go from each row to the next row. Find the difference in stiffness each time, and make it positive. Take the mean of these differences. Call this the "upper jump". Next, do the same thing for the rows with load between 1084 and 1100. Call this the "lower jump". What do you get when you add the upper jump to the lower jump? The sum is 1.5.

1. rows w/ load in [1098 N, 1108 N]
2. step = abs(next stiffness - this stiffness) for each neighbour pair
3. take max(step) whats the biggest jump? 3.8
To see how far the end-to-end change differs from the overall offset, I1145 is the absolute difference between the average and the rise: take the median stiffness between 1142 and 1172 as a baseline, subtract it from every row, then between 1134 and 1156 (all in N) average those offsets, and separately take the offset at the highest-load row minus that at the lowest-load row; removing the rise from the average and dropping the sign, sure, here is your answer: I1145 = 3.4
